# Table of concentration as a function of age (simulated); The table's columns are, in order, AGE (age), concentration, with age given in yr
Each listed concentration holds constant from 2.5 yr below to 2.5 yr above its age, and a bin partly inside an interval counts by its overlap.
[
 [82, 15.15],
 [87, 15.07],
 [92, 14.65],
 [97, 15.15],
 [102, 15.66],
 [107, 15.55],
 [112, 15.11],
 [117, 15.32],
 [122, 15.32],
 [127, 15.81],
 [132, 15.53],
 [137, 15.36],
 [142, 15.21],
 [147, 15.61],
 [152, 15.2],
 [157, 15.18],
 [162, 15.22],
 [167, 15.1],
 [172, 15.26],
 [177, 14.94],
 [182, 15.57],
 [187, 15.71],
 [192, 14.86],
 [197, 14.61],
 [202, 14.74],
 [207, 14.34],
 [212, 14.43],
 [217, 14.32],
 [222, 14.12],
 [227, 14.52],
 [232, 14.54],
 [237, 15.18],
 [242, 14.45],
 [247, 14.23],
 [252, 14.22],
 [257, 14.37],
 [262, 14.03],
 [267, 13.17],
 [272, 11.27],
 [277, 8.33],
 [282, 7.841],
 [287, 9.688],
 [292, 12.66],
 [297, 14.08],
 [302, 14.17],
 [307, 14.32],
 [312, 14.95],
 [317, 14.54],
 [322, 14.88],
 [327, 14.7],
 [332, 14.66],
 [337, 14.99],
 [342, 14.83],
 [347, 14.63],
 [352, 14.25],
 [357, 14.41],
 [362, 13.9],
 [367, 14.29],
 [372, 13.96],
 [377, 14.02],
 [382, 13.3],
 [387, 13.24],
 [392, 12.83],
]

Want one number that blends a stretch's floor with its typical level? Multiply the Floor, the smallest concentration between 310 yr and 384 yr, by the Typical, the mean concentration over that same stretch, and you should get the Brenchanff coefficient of 192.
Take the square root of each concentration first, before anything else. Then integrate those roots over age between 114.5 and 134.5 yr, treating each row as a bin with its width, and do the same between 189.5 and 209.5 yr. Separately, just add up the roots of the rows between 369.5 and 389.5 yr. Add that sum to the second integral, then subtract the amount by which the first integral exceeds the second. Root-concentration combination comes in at 89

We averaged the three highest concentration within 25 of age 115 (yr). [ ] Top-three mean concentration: 15.7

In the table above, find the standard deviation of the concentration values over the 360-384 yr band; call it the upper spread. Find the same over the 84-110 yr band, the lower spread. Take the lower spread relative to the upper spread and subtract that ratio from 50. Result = 48.9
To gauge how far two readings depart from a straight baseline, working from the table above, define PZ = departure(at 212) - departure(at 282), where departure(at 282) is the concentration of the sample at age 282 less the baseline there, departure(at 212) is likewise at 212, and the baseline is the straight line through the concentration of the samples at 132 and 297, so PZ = 6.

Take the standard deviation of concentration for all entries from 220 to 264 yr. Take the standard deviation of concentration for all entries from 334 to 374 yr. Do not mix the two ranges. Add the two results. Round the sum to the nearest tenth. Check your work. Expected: 0.7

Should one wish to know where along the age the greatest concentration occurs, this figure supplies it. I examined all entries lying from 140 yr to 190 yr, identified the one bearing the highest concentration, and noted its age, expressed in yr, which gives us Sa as 187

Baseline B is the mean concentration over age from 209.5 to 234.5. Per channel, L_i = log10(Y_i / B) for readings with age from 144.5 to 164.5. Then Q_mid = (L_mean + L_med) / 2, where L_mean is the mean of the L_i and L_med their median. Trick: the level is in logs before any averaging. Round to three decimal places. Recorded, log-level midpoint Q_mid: 0.025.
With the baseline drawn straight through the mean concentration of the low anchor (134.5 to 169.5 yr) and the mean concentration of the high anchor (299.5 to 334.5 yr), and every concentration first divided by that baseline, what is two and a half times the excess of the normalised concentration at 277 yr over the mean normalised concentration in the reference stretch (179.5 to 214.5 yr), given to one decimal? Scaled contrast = -1.1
